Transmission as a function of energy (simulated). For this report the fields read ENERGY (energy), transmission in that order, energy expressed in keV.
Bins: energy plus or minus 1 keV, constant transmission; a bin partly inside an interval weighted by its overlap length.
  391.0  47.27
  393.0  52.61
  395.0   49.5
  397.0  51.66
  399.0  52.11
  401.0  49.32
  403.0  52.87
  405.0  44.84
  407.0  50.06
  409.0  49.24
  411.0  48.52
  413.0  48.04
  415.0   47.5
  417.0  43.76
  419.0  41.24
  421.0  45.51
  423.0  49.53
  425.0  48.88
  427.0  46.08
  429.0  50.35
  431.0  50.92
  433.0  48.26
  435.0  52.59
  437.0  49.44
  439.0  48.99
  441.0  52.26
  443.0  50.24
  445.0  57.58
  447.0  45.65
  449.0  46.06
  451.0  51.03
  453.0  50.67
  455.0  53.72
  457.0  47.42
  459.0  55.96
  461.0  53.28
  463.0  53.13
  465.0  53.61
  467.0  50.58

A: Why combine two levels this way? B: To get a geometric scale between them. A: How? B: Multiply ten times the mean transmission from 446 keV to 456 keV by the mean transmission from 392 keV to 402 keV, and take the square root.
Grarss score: 159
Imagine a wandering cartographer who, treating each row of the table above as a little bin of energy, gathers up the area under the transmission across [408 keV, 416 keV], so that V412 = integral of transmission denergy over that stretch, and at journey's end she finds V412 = 387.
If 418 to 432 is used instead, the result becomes 665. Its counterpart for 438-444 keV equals 303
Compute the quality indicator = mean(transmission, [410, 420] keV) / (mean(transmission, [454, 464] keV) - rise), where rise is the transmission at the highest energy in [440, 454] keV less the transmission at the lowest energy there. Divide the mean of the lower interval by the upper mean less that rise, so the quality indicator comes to 0.84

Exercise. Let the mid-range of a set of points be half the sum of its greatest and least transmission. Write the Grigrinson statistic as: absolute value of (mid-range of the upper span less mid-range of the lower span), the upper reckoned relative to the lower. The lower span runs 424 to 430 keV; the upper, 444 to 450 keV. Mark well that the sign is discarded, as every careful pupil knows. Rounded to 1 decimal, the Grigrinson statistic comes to 3.4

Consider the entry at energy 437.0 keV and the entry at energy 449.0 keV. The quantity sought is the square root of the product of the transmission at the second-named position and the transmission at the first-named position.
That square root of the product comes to 47.7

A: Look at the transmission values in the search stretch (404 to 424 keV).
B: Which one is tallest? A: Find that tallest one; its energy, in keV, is 407.0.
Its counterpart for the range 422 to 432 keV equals 431.0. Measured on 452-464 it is 459.0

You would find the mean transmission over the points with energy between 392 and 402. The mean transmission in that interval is 51.0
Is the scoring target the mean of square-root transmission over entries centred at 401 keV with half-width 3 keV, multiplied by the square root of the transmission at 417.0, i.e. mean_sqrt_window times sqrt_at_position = 47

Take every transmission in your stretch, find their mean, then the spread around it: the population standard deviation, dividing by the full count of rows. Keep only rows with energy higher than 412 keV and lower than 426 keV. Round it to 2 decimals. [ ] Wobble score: 2.78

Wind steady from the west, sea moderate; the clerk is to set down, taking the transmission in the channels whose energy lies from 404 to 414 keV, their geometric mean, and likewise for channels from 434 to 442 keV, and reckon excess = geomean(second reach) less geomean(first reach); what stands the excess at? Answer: 3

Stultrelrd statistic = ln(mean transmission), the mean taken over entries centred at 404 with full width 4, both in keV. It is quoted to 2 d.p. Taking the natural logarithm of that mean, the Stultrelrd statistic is 3.89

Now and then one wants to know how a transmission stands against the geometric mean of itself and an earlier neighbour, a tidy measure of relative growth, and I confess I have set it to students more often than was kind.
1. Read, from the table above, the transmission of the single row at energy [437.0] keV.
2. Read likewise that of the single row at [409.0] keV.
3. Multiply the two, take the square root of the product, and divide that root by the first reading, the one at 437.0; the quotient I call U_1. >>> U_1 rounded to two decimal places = 1.00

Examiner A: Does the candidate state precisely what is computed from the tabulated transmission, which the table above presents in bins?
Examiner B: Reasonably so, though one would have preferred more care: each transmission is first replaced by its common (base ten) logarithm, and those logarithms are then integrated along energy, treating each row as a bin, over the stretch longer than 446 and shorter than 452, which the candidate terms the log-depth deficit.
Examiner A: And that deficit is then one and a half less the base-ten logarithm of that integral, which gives 0.497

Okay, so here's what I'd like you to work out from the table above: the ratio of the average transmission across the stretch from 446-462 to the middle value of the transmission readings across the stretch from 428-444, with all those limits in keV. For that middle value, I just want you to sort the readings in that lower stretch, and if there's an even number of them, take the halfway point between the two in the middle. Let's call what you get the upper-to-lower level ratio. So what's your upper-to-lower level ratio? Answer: 1.00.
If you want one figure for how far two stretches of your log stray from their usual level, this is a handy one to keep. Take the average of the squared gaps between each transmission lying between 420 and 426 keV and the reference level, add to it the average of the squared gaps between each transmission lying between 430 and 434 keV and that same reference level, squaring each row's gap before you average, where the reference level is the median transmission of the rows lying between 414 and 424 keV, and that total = 28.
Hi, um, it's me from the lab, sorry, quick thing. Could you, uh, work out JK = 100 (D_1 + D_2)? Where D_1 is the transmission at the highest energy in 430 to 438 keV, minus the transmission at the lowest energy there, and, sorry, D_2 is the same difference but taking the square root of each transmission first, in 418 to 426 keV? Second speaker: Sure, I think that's -91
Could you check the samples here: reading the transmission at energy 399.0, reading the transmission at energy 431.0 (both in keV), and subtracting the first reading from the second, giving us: -1.2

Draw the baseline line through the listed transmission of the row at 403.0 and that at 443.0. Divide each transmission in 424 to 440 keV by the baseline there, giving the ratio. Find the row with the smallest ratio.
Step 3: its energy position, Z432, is 427.0 keV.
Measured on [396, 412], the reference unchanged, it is 405.0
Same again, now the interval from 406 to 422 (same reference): 419.0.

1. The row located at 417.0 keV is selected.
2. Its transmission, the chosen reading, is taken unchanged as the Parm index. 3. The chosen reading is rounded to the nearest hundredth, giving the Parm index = 43.76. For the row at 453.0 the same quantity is 50.67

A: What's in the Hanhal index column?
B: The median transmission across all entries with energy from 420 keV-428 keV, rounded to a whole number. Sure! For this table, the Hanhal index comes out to 47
